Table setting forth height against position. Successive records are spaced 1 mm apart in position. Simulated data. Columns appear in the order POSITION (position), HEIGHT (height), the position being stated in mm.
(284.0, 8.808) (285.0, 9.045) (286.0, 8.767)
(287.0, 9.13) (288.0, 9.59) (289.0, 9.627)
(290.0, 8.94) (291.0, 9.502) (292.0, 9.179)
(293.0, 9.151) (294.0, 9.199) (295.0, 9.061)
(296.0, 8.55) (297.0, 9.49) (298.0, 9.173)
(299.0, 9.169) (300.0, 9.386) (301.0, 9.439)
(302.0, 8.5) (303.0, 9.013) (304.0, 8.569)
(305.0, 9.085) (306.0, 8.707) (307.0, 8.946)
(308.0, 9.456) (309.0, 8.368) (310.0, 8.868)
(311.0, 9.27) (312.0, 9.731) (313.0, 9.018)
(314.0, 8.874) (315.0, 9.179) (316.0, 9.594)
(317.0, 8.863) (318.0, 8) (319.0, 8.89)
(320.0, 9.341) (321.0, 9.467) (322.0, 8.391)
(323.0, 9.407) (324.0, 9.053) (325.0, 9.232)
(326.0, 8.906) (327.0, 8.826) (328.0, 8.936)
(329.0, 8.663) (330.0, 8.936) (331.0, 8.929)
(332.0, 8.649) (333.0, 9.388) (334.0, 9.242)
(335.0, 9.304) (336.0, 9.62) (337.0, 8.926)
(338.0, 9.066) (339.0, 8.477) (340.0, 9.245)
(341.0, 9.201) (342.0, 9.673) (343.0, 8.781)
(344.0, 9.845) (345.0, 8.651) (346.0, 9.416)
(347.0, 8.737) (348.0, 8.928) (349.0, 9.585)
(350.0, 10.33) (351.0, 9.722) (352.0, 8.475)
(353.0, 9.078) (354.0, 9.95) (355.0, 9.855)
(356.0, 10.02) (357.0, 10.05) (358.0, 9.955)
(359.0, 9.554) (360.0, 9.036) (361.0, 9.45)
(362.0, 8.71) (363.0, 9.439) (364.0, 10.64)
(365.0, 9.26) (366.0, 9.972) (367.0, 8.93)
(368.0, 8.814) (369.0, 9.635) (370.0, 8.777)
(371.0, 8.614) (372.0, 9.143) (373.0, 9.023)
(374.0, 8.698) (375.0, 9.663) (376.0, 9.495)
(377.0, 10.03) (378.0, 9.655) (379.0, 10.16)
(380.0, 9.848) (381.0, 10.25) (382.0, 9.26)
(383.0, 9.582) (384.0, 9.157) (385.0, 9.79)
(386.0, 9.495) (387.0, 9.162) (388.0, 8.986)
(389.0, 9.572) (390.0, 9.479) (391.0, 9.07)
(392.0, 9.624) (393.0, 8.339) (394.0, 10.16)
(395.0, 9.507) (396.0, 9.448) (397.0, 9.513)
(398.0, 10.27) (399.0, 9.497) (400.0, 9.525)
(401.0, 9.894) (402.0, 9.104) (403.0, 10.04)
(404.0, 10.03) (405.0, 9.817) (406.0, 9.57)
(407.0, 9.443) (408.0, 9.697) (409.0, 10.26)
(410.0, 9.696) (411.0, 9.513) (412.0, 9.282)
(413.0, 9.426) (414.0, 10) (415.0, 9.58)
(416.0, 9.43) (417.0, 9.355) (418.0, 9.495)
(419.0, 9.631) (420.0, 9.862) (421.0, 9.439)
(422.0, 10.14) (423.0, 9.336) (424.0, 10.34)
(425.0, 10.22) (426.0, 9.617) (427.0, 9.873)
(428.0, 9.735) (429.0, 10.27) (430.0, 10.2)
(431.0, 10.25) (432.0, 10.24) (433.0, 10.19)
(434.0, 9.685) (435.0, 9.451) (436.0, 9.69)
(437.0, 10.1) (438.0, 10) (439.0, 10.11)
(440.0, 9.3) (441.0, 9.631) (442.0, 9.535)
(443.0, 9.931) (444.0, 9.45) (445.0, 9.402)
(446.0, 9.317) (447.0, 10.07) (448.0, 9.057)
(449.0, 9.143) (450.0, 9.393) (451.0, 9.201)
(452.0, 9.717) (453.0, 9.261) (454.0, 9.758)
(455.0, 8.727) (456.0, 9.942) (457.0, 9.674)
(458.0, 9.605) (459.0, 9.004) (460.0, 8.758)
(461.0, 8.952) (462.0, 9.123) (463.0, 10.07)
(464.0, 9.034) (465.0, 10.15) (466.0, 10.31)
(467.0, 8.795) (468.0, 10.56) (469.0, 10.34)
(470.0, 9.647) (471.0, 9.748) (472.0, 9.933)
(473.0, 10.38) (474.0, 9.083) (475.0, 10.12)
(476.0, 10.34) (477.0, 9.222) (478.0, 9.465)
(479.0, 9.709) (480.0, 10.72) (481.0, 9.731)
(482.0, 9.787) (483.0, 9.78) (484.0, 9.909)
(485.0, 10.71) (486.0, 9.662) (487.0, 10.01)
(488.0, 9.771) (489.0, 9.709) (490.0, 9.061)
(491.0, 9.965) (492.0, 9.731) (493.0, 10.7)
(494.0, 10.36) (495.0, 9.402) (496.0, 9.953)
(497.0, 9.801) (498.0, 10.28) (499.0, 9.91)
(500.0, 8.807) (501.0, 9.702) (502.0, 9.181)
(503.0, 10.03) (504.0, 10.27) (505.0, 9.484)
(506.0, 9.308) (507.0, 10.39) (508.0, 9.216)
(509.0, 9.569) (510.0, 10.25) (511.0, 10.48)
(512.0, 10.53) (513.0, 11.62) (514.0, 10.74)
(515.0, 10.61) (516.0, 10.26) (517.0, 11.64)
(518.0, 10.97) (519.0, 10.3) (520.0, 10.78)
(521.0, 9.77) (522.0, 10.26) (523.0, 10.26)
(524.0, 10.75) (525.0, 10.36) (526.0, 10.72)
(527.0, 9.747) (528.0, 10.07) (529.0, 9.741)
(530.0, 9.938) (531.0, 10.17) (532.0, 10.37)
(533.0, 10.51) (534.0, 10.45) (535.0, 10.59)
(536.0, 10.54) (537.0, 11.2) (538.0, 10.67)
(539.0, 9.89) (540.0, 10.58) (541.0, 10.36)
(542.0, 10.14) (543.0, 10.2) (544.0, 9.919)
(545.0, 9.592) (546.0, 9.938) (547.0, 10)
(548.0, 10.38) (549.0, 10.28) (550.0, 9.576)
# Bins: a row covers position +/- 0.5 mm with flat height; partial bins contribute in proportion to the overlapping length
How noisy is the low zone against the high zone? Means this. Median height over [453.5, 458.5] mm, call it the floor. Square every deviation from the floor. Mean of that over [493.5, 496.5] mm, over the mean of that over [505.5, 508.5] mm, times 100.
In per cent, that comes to 73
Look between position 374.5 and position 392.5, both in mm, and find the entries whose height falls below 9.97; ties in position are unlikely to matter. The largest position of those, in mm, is 392.0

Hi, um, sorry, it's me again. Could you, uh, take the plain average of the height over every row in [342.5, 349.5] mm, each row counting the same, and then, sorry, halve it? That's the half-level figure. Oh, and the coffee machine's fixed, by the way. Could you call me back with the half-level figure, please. 4.57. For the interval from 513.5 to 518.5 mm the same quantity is 5.42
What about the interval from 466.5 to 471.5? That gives 4.91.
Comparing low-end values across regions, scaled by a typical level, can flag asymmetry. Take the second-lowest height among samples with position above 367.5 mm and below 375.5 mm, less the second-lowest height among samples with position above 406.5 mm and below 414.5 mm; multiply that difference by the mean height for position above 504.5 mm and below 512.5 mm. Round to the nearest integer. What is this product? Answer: -7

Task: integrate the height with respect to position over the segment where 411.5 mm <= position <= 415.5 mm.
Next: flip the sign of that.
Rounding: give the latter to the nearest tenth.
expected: -38.3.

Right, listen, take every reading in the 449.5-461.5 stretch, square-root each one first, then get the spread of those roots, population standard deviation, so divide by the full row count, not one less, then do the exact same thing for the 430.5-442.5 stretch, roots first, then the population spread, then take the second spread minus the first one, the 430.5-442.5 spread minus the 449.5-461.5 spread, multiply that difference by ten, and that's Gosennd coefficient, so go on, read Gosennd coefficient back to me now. -0.13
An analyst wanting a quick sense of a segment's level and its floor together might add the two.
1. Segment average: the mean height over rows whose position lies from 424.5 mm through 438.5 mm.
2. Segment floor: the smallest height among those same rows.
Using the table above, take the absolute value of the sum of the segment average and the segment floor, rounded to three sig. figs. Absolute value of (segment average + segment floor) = 19.4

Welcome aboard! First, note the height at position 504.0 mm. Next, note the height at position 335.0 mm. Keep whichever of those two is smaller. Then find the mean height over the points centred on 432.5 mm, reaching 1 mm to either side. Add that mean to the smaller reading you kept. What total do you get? 19.5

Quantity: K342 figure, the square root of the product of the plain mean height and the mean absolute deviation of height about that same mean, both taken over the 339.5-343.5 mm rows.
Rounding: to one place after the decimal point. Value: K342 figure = 1.5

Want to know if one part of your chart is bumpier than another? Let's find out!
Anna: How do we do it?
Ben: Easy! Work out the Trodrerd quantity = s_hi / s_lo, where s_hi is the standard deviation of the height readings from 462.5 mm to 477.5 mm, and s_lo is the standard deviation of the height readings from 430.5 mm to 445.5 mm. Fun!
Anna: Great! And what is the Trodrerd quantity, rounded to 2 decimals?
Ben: 1.70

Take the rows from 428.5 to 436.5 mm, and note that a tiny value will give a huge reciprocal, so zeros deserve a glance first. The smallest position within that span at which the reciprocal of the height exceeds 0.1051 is 435.0 mm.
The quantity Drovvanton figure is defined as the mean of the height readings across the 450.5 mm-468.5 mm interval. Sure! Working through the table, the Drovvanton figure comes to 9.5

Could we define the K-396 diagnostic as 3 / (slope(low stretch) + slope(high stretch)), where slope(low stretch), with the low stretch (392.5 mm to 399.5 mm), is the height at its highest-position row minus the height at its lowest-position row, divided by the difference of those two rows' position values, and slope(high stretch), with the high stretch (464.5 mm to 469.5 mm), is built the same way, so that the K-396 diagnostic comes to 12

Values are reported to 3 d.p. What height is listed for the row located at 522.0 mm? 10.260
